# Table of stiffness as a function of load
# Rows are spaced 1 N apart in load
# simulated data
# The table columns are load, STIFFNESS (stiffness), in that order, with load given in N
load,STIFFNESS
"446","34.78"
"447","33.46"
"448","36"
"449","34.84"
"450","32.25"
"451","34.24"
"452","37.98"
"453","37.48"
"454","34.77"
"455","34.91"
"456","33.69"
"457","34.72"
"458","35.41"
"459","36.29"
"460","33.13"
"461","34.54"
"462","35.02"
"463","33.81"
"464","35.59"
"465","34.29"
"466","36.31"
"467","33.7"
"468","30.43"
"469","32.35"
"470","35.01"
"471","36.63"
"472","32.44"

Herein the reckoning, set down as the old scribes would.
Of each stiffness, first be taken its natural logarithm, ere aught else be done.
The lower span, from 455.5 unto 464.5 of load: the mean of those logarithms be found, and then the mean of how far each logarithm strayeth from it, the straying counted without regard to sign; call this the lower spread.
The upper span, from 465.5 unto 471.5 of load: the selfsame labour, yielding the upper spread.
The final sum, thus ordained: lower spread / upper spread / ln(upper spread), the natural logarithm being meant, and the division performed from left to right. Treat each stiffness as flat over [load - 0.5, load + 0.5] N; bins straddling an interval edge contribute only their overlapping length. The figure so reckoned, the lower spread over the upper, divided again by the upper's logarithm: -0.14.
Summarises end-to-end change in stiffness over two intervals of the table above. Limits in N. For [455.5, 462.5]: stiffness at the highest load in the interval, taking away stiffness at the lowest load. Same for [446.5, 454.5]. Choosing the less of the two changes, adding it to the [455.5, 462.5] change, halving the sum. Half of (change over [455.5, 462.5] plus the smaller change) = 1.3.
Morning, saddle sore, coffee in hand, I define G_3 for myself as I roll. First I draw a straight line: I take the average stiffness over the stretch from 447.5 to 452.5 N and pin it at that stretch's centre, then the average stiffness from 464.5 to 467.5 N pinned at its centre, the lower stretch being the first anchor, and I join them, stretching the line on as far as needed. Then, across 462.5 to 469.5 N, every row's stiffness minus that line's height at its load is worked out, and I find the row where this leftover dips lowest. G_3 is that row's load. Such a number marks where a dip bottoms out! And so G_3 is 468 N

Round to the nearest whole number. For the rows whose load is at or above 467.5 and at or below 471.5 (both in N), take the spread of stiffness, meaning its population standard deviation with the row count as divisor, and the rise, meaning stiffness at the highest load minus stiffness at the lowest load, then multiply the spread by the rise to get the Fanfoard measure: 15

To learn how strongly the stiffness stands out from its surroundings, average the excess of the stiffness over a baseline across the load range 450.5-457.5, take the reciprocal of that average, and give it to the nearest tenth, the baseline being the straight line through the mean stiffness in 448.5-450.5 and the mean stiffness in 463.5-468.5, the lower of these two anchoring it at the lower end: 0.6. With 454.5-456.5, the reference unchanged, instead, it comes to 1.8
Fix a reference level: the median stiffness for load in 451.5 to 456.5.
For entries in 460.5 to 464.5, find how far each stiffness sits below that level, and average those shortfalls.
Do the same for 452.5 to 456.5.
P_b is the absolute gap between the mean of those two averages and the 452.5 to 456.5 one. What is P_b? 0.24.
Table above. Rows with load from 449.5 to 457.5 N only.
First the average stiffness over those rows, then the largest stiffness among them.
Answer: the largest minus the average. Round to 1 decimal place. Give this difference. 3.0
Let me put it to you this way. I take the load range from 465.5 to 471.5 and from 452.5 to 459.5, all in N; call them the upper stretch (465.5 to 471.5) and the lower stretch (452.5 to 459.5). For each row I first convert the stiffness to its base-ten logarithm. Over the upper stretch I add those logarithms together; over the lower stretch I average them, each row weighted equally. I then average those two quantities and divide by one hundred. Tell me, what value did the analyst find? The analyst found 0.054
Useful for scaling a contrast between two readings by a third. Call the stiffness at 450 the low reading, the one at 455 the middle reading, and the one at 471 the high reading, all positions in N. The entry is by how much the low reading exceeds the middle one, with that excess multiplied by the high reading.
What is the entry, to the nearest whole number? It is -97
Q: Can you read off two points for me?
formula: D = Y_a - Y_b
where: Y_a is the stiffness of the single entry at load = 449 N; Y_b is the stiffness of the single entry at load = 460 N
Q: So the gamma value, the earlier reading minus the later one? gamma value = 1.7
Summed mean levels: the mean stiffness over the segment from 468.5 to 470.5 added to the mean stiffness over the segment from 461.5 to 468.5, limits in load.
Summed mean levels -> 67.8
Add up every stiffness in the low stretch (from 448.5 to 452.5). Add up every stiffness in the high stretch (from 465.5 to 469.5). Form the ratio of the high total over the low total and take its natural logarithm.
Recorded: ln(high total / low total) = -0.05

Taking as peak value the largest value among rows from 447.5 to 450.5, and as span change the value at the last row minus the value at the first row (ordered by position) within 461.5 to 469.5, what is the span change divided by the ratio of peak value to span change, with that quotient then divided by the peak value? 0.0055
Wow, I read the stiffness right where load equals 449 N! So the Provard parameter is 34.84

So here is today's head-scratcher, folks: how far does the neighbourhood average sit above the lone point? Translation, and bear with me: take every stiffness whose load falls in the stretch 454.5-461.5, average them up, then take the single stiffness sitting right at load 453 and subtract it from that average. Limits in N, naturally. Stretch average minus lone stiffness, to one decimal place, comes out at -2.8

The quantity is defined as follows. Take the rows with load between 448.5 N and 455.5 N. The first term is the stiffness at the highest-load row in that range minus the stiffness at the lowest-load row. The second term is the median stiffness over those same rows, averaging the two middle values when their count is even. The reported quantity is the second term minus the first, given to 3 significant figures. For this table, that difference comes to 34.8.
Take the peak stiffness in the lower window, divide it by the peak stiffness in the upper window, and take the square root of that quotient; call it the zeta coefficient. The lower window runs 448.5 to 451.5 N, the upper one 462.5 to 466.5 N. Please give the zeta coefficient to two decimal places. 0.98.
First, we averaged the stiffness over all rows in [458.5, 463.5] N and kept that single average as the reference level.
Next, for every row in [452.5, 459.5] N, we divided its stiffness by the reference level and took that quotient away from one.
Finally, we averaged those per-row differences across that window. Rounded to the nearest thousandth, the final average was -0.022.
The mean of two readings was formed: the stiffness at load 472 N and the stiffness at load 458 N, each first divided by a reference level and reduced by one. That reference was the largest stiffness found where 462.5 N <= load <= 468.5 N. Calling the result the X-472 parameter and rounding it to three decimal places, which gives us -0.066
